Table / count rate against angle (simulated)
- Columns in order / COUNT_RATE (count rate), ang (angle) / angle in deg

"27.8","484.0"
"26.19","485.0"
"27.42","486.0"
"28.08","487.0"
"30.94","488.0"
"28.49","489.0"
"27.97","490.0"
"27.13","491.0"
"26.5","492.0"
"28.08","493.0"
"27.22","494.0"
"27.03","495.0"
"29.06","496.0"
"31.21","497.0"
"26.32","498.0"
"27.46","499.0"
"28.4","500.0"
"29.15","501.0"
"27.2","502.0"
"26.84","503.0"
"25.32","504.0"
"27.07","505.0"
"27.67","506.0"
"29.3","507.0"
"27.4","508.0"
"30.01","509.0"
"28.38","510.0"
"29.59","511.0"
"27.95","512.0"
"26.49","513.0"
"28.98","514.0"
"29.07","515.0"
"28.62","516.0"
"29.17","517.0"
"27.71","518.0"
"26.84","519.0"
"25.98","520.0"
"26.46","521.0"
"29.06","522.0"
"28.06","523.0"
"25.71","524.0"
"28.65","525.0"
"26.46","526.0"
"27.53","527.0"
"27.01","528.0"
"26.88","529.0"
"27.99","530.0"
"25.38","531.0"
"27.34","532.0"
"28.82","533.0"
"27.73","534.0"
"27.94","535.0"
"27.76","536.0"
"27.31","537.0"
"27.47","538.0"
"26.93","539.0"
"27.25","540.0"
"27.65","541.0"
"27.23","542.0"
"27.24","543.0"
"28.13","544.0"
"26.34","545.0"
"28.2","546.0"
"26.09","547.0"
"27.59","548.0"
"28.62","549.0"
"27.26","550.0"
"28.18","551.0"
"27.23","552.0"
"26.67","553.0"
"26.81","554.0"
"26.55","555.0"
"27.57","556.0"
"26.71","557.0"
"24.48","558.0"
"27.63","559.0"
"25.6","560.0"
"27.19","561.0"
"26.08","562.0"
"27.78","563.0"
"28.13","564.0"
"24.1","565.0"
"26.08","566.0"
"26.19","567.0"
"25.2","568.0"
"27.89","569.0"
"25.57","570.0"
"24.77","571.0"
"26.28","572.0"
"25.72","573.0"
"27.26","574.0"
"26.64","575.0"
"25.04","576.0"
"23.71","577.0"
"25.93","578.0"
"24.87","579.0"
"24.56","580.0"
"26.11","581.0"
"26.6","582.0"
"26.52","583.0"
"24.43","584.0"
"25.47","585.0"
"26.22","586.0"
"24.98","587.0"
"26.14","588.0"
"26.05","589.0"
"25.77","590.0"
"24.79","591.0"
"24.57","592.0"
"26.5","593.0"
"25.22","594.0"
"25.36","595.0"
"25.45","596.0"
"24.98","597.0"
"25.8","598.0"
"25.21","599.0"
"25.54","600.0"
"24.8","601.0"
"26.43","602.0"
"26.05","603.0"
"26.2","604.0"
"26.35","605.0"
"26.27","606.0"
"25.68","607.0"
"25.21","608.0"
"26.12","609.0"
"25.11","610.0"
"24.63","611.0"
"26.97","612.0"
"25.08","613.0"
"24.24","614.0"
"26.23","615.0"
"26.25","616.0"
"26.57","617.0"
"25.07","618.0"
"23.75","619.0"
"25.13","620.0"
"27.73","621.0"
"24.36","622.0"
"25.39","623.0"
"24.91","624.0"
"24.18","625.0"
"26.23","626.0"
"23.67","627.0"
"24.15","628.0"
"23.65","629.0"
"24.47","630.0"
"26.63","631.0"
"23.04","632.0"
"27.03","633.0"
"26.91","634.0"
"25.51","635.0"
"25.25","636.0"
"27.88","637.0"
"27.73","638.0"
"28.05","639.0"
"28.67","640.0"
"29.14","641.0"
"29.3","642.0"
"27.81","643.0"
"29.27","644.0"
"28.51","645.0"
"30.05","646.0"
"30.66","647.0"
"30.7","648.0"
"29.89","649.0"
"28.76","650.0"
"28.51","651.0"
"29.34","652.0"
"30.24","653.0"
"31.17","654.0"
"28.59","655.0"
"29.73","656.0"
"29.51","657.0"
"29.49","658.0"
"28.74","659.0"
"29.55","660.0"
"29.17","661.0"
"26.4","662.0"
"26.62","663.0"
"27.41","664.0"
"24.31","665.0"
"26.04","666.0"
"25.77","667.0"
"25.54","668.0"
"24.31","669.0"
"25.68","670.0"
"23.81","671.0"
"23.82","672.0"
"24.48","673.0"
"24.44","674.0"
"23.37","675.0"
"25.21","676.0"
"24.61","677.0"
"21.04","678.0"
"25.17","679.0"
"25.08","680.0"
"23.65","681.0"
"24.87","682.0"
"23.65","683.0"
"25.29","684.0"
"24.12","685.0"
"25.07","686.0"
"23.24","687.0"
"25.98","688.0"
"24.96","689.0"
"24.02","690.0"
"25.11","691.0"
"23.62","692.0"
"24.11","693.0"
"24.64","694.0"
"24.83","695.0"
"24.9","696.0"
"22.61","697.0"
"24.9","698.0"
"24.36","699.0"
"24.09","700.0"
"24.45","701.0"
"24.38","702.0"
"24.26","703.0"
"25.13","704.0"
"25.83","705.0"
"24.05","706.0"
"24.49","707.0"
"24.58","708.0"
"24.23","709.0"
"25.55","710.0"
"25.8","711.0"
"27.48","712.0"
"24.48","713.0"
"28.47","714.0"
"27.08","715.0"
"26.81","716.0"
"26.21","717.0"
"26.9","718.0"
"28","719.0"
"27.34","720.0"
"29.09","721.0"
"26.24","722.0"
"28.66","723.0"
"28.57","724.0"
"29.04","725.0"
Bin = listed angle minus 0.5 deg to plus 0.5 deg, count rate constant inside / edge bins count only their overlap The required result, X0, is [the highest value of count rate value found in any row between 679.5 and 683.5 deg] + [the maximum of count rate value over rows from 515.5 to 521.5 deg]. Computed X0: 54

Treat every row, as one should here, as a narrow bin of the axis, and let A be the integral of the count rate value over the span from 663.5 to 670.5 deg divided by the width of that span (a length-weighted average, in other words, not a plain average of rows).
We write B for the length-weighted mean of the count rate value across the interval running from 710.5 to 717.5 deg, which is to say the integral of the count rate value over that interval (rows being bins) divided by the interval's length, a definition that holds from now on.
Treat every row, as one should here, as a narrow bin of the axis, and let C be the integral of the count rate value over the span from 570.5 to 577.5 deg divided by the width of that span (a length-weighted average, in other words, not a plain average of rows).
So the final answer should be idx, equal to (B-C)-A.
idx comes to -24.6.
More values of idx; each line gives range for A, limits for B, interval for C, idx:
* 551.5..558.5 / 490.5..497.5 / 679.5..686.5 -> -23.1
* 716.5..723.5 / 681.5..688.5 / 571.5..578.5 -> -28.7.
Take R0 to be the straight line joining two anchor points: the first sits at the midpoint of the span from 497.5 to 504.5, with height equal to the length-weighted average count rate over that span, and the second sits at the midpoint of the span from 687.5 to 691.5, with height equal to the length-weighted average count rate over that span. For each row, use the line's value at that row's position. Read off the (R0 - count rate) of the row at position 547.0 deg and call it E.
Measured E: 0.6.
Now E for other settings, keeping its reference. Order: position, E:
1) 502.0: 0.0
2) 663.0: -1.3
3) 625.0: 1.6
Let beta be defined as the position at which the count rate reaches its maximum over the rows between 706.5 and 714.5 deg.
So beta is 714.0 deg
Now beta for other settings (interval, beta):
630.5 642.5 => 642.0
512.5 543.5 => 517.0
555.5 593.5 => 564.0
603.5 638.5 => 637.0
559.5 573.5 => 564.0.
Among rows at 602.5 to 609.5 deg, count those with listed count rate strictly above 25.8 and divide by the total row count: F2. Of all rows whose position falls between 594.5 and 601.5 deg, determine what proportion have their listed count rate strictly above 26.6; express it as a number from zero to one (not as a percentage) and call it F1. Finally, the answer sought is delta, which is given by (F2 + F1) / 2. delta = 0.4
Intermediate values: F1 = 0.0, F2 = 0.7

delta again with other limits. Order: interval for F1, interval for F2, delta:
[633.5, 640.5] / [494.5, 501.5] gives 0.9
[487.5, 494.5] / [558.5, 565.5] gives 0.8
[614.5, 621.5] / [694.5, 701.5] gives 0.1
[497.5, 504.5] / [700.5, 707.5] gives 0.4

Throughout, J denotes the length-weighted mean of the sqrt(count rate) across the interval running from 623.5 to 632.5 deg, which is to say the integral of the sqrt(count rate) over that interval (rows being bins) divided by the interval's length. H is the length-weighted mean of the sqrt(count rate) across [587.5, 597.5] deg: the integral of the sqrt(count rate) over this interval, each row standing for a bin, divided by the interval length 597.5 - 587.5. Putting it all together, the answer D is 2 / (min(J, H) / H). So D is 2.04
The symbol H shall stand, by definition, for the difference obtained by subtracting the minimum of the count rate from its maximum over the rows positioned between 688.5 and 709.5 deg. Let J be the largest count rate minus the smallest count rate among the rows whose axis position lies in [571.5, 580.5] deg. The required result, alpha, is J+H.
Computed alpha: 6.8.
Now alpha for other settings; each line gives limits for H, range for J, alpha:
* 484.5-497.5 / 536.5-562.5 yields 9.2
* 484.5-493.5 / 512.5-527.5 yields 8.2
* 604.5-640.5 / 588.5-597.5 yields 7.6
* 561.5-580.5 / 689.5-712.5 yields 9.3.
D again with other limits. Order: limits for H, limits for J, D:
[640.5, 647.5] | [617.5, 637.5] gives 2.15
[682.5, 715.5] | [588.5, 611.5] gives 2.00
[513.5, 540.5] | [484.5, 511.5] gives 2.00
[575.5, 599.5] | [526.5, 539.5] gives 2.00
